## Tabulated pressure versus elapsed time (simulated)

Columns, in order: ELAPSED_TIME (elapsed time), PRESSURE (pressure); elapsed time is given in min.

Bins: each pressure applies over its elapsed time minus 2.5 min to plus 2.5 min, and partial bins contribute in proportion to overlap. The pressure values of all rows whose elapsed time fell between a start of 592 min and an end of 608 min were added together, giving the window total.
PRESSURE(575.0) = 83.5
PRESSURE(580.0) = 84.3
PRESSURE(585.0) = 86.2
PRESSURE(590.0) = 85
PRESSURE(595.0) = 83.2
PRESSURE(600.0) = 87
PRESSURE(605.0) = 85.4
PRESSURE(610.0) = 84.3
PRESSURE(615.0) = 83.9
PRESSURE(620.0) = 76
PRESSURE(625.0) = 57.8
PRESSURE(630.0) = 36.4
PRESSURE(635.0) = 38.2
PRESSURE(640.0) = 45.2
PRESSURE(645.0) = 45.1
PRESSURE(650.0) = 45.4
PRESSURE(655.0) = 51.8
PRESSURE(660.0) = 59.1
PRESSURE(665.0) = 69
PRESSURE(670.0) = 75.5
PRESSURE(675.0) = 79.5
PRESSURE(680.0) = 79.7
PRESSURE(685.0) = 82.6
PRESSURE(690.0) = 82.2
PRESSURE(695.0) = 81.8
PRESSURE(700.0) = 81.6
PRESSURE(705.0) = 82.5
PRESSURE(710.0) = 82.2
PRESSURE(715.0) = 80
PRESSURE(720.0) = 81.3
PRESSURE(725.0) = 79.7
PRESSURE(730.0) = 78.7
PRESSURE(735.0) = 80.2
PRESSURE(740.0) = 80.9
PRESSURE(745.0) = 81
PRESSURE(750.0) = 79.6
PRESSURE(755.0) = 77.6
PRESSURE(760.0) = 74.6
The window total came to 256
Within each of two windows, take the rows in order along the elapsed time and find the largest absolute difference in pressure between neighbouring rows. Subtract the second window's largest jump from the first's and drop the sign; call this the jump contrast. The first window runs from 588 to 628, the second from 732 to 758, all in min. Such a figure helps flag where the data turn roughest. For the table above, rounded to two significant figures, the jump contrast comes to 16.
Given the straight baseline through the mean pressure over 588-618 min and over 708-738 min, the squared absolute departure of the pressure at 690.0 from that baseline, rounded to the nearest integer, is 0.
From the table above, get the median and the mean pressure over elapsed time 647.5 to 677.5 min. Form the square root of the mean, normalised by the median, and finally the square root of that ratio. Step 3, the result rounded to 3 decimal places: 0.353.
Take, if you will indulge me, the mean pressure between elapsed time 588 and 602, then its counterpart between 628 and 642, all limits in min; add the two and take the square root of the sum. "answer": 11.2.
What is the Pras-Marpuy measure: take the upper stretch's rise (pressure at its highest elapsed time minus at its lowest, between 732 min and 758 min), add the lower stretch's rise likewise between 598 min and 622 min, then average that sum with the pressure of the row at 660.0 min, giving 23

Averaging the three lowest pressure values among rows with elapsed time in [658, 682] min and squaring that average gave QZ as 4606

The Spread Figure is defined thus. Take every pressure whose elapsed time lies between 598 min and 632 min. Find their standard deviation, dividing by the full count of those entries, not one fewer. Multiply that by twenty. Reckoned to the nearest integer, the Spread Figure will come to 353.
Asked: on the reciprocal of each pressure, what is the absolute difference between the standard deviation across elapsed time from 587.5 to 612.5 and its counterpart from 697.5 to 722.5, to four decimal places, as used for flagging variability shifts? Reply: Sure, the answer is 0.0000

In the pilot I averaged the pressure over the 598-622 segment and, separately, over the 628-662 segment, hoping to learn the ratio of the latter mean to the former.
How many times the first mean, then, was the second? 0.55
